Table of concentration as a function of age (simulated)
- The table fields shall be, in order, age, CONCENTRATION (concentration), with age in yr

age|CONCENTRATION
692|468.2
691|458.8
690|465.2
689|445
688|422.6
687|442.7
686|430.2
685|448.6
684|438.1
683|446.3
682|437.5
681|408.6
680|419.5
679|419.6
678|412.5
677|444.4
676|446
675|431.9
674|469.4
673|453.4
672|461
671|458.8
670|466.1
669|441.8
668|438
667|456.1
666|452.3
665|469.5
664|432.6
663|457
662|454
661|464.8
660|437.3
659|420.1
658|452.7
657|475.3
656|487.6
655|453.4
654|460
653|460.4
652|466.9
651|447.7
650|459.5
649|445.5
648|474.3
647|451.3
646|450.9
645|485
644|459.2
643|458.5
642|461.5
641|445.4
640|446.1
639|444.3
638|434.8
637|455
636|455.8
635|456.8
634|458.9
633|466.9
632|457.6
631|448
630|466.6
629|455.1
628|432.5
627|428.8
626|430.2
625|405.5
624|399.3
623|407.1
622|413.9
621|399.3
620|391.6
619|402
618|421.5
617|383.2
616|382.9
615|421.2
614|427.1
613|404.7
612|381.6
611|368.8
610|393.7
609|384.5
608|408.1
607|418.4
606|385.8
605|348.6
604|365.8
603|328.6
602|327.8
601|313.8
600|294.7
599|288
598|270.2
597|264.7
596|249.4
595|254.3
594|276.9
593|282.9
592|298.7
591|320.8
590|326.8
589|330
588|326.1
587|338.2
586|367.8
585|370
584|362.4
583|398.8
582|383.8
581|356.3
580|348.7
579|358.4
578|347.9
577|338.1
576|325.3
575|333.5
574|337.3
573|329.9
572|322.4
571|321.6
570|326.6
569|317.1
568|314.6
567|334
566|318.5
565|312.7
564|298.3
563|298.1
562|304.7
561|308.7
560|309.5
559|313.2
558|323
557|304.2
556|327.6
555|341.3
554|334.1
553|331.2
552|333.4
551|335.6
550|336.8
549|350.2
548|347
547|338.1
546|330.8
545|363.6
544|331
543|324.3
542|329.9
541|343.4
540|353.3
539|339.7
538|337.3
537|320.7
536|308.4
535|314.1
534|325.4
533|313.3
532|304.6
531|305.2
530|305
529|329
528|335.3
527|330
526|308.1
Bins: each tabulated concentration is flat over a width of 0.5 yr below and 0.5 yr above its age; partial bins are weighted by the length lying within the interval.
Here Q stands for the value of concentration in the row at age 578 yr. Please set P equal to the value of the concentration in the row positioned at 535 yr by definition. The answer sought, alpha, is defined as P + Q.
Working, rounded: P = 314.1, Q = 347.9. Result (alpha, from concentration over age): 662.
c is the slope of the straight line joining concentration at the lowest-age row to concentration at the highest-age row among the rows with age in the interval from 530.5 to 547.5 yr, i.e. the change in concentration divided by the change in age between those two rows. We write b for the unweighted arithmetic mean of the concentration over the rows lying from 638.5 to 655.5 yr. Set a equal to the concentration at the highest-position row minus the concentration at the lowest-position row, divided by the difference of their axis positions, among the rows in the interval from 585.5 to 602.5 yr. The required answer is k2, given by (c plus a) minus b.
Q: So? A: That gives -457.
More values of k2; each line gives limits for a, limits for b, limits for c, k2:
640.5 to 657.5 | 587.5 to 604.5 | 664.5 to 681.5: -303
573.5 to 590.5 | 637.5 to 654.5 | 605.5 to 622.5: -455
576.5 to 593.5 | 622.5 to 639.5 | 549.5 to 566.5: -446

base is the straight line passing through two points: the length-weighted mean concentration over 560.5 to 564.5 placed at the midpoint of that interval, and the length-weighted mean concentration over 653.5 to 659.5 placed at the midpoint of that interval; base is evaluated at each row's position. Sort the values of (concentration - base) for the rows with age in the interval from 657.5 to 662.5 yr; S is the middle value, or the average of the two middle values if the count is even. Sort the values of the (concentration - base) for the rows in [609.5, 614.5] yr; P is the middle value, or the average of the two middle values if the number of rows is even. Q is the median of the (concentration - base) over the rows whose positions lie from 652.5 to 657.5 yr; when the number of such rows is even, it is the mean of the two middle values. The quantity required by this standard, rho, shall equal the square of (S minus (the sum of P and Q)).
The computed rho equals 1147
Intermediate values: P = 13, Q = 8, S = -13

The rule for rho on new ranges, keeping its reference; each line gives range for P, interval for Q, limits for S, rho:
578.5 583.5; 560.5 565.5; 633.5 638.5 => 0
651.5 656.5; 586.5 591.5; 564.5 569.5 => 279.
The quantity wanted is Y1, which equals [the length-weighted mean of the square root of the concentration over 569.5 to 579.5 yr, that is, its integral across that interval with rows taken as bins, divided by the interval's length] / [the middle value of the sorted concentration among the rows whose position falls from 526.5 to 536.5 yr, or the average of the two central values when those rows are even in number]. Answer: 0.058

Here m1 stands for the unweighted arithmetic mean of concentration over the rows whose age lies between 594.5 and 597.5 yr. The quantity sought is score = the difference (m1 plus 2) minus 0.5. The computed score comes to 258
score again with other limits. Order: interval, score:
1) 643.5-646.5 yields 467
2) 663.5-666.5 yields 453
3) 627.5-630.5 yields 453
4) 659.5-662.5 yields 454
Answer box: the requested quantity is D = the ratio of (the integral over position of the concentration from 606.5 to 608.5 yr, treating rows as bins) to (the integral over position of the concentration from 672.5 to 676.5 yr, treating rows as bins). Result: 0.46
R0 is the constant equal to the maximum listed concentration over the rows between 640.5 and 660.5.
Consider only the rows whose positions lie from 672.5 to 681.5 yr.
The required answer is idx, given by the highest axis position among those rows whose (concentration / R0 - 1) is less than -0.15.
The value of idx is 681 yr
